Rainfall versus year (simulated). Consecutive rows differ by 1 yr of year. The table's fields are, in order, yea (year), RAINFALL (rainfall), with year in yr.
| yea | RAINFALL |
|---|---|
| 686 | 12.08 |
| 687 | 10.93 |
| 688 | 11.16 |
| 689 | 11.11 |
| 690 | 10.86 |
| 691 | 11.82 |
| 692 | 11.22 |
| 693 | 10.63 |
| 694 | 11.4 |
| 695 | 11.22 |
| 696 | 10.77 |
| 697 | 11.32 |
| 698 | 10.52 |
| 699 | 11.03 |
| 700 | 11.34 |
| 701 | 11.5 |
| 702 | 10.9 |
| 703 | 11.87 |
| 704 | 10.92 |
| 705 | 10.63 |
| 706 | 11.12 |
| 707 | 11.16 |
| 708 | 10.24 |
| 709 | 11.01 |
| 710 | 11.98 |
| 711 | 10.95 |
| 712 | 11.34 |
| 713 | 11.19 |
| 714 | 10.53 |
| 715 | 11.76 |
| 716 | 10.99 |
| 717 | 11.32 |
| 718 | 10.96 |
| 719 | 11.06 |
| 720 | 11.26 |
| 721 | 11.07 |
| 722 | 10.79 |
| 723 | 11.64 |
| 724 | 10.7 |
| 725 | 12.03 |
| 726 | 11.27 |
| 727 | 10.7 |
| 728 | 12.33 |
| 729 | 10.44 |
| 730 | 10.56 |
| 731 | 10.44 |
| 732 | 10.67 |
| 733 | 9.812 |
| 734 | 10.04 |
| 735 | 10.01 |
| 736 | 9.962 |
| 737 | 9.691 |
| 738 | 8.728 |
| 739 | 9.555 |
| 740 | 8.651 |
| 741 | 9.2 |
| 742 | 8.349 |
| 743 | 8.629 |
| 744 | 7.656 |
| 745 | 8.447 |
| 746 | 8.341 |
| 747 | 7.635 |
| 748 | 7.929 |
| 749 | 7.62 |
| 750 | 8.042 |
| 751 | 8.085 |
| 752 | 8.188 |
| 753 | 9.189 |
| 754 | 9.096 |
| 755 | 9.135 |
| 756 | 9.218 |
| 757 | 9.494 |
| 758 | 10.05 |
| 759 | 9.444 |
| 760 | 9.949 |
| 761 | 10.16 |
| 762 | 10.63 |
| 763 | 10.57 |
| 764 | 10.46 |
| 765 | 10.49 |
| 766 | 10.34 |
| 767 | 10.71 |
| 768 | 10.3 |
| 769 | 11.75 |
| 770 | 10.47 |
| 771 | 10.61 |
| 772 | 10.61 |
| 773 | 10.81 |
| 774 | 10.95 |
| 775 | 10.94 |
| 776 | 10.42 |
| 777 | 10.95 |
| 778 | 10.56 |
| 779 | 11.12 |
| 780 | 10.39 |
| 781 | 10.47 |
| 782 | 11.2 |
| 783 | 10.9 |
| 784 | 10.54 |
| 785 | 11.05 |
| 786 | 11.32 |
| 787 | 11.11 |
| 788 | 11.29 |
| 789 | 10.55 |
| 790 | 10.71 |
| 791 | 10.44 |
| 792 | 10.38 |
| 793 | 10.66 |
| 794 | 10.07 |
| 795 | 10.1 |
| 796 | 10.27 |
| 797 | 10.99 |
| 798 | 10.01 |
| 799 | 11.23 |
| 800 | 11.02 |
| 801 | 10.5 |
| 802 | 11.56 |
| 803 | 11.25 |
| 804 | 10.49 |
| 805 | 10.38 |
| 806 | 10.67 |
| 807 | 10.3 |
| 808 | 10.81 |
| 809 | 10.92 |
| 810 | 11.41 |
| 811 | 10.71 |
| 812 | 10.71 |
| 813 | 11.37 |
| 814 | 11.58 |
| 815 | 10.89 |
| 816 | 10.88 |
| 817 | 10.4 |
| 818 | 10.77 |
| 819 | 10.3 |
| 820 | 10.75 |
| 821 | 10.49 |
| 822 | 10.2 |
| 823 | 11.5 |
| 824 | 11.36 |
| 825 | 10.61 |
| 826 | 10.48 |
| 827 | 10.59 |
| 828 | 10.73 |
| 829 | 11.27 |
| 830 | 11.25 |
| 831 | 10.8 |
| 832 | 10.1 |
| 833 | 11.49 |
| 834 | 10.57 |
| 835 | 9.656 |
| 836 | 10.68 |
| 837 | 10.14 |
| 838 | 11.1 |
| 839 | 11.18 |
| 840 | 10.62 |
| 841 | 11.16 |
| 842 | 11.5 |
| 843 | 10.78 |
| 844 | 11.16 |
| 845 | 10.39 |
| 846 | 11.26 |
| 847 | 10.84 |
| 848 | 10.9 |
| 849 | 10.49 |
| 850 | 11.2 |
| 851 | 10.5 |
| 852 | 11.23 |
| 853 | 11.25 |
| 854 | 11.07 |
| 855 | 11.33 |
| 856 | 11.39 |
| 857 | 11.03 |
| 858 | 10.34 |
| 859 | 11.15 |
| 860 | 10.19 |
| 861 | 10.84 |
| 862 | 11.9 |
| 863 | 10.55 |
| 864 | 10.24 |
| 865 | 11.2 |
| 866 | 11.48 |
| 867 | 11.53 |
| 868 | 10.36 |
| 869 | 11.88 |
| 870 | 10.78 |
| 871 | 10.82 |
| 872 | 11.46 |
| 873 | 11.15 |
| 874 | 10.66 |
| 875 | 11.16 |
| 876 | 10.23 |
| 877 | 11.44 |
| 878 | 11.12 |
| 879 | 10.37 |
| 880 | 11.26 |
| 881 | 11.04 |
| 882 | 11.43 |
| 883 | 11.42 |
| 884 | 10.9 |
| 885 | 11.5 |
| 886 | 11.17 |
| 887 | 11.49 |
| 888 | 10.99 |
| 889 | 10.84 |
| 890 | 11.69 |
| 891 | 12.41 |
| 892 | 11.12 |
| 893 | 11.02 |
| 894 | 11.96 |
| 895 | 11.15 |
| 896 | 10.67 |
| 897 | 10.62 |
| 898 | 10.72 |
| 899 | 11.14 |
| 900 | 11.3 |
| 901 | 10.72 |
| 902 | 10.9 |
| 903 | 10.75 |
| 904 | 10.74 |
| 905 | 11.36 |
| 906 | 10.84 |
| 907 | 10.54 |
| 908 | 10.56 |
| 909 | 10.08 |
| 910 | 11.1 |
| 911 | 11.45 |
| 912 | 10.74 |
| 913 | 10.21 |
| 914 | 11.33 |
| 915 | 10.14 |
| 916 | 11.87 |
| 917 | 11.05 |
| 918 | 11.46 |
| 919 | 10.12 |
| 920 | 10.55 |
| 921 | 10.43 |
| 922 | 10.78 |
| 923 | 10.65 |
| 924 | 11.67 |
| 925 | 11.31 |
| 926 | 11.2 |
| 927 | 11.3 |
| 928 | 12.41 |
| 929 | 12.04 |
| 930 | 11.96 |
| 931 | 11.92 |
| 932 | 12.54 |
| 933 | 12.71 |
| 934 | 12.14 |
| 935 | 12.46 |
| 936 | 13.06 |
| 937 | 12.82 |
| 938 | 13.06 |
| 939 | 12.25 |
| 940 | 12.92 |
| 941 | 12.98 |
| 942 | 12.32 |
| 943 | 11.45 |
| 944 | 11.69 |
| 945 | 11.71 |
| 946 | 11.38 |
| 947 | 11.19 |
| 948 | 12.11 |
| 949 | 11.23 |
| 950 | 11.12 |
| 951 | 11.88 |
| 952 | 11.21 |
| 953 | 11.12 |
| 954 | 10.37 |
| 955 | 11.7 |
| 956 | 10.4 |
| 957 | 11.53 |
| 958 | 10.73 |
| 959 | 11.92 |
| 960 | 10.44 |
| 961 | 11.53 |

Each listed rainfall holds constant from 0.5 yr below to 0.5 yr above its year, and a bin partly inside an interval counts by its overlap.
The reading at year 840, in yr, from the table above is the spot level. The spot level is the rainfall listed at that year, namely 10.62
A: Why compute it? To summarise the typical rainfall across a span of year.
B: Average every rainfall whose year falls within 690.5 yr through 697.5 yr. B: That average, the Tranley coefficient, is 11.2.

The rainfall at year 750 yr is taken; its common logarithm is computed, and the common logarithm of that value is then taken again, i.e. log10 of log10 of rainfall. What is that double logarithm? -0.043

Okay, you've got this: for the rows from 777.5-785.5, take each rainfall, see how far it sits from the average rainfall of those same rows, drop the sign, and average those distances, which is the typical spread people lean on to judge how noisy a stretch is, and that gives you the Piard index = 0.29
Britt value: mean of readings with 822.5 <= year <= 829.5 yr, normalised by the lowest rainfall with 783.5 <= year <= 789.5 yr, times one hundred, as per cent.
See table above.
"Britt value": 104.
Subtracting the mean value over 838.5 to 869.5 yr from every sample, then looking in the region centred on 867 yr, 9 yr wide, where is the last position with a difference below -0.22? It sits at 868 yr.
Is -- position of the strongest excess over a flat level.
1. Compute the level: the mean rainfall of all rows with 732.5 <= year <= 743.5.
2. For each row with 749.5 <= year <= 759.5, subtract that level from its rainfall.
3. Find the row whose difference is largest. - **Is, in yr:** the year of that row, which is 758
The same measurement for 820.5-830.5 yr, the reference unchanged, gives 823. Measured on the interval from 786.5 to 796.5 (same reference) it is 788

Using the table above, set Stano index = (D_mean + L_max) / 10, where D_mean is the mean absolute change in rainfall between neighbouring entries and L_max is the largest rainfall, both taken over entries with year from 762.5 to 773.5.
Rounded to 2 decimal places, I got 1.22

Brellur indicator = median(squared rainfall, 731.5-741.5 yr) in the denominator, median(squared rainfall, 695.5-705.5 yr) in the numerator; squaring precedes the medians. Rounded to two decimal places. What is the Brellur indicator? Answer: 1.27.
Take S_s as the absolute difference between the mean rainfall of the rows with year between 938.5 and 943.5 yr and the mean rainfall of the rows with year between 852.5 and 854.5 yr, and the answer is 1.2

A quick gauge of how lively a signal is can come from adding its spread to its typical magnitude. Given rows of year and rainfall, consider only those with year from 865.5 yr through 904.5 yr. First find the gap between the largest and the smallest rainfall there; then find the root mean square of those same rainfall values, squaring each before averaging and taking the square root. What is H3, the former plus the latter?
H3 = 13.3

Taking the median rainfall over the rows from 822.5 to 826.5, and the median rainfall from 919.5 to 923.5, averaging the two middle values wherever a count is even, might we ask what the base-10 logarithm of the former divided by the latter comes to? 0.015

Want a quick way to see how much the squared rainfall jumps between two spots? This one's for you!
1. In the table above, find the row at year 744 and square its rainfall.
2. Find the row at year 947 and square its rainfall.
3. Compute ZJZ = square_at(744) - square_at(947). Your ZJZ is -67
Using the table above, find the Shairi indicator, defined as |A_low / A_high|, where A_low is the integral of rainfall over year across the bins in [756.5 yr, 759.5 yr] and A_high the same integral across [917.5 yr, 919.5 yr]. 1.34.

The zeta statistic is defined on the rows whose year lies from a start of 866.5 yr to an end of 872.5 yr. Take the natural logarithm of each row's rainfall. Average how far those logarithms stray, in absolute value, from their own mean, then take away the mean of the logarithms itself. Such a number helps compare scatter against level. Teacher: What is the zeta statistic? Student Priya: -2.37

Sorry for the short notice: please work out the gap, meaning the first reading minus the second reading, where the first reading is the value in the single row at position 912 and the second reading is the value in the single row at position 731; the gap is 0.3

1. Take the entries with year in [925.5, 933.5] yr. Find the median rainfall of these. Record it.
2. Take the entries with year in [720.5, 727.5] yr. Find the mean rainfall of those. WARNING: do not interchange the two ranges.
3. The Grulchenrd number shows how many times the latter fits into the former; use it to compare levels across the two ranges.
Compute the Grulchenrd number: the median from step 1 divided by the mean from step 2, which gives 1.07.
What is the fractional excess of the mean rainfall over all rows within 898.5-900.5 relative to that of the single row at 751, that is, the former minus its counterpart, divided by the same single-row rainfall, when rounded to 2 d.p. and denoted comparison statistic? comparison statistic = 0.39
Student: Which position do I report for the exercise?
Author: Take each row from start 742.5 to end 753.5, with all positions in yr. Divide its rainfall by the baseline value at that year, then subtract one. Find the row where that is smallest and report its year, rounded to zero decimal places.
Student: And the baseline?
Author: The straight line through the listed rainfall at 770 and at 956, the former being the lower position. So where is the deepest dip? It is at 749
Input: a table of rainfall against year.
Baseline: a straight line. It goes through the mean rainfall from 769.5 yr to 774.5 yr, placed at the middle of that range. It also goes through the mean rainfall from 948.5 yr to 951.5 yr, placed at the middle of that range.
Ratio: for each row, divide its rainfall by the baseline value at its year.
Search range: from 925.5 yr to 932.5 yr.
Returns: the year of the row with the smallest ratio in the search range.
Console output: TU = 926 yr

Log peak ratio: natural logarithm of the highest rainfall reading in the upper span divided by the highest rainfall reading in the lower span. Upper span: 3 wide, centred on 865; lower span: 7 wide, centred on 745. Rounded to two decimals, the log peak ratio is 0.29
